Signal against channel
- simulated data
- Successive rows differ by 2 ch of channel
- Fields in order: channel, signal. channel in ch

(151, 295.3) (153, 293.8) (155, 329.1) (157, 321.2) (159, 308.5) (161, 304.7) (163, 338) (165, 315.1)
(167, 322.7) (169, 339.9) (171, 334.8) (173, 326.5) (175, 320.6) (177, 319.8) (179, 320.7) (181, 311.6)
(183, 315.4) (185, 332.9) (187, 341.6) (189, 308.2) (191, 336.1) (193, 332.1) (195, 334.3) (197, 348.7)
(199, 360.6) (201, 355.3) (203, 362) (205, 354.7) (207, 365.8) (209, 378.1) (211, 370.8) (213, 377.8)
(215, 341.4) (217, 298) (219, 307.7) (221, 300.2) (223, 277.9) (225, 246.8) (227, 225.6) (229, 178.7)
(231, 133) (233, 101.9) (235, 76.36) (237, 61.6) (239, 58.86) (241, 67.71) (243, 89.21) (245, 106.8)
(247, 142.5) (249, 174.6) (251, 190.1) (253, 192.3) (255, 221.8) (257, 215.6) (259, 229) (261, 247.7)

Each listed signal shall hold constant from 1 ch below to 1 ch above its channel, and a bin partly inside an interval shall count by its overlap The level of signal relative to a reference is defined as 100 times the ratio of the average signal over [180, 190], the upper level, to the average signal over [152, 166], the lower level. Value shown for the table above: 102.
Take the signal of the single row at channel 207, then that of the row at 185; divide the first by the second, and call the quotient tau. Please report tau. 1.1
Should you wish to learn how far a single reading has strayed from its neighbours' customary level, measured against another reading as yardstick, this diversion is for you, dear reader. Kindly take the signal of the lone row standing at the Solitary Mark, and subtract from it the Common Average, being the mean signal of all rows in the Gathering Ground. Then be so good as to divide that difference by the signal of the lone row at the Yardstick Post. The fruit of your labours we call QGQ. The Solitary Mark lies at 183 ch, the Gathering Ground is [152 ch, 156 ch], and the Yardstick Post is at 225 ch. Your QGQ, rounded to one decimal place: 0.0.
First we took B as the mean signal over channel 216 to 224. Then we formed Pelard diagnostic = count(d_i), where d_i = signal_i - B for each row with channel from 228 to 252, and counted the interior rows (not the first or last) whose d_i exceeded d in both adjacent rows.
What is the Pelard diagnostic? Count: 0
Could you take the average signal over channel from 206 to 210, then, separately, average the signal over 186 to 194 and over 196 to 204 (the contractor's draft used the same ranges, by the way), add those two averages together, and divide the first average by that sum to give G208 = 0.54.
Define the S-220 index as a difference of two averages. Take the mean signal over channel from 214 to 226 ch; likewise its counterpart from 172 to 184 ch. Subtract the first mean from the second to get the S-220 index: 24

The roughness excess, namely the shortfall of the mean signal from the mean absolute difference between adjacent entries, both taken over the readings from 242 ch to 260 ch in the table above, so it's -155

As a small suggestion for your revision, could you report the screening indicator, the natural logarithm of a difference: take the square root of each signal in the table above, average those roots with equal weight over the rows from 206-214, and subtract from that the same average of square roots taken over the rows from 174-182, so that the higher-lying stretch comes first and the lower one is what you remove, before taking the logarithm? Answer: 0.39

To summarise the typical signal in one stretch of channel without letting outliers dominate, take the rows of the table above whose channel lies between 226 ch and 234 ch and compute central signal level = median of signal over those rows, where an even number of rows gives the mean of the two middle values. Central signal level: 156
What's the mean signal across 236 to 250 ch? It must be 100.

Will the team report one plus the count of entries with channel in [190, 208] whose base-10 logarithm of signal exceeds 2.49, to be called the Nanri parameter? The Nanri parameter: 10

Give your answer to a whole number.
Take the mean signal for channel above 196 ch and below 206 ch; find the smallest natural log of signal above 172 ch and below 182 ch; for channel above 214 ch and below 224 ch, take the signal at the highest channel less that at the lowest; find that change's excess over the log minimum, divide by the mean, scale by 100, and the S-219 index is -19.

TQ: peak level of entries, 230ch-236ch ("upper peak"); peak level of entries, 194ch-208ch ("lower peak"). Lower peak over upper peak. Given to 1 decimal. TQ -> 2.8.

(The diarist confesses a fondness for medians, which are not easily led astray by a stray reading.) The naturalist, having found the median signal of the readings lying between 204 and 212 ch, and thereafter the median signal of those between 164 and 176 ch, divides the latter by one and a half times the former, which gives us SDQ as 0.59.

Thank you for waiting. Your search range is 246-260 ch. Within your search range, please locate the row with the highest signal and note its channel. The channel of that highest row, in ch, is 259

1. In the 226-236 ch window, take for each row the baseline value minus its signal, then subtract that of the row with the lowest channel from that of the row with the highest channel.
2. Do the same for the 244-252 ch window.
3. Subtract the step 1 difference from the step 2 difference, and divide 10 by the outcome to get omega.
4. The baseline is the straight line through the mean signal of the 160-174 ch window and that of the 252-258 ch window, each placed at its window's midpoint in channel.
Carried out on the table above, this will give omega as -0.04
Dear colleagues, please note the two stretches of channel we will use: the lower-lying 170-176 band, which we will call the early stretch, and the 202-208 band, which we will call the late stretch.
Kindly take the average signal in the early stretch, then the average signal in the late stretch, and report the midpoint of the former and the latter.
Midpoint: 344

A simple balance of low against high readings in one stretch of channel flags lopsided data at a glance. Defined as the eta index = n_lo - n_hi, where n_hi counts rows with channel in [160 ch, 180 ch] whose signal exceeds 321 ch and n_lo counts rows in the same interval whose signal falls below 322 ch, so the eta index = 0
